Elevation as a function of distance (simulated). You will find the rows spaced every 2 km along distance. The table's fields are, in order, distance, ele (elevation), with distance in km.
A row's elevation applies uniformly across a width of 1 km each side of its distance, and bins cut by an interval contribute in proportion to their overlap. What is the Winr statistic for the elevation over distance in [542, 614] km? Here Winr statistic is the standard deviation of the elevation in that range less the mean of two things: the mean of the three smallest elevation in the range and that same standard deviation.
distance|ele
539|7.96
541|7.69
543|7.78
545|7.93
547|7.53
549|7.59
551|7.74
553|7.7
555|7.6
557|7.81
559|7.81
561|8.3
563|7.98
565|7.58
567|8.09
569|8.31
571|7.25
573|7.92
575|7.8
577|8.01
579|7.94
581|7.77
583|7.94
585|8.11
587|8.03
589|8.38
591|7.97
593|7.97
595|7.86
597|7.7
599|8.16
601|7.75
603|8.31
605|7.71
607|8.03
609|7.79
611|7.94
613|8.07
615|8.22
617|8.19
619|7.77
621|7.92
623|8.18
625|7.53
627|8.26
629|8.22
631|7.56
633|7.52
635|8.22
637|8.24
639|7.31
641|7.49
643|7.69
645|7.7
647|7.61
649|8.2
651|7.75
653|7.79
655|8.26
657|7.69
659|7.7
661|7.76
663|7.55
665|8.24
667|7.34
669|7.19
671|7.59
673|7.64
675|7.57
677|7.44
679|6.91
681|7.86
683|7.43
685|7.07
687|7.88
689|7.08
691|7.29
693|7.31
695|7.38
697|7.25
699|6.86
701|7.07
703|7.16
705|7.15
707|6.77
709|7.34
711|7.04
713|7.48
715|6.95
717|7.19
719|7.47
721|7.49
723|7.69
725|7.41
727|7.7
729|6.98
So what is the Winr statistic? -3.61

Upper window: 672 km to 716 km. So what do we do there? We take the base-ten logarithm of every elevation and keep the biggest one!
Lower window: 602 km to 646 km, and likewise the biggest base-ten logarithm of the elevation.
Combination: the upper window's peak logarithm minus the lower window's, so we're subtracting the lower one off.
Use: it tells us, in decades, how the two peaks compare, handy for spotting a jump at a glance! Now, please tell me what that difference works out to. -0.023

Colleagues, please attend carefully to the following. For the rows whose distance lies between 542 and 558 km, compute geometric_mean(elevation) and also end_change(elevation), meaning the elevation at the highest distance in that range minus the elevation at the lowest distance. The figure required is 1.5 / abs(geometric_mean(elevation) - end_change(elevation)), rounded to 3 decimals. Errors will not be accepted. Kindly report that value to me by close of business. 0.195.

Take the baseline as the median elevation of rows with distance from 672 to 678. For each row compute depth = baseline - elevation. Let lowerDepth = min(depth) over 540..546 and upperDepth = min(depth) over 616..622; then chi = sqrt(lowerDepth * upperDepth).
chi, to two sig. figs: 0.47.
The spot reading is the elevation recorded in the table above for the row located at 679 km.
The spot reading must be 6.91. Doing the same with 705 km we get 7.15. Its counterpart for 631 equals 7.56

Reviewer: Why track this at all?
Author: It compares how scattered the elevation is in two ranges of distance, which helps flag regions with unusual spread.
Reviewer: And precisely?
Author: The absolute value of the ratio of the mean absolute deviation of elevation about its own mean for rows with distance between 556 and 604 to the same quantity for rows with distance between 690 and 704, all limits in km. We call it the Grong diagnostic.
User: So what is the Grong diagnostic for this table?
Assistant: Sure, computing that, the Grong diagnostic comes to 1.4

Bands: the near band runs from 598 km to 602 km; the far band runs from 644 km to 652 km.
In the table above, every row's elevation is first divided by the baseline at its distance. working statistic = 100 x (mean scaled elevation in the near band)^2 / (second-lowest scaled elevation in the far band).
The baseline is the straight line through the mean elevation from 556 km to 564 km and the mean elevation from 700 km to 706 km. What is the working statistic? 103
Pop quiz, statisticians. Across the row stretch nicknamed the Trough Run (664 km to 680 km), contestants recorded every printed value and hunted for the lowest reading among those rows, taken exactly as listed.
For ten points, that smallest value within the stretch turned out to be 6.91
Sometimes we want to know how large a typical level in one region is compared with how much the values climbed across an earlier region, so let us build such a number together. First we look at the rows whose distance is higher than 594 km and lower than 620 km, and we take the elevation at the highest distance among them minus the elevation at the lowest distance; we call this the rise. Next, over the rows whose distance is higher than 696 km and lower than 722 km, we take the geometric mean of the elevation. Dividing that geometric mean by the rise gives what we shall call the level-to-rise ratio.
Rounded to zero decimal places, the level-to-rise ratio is -80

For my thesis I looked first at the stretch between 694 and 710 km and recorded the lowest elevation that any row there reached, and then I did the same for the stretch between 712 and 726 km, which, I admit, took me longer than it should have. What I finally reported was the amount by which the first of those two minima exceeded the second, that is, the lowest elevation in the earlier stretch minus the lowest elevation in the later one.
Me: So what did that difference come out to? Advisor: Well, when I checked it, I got -0.18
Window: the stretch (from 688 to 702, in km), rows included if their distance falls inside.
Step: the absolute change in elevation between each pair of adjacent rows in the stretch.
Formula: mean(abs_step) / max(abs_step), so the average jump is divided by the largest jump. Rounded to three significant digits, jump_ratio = 0.440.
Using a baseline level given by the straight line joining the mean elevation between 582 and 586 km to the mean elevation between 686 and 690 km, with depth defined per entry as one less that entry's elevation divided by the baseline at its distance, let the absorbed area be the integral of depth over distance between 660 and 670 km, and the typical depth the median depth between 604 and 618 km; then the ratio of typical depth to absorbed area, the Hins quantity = 0.80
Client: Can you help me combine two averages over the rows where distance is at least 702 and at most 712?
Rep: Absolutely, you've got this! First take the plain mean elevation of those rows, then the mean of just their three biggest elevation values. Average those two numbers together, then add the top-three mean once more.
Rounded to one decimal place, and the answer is 14.4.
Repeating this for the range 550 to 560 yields 15.5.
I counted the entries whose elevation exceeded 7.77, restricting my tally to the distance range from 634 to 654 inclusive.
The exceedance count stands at 4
